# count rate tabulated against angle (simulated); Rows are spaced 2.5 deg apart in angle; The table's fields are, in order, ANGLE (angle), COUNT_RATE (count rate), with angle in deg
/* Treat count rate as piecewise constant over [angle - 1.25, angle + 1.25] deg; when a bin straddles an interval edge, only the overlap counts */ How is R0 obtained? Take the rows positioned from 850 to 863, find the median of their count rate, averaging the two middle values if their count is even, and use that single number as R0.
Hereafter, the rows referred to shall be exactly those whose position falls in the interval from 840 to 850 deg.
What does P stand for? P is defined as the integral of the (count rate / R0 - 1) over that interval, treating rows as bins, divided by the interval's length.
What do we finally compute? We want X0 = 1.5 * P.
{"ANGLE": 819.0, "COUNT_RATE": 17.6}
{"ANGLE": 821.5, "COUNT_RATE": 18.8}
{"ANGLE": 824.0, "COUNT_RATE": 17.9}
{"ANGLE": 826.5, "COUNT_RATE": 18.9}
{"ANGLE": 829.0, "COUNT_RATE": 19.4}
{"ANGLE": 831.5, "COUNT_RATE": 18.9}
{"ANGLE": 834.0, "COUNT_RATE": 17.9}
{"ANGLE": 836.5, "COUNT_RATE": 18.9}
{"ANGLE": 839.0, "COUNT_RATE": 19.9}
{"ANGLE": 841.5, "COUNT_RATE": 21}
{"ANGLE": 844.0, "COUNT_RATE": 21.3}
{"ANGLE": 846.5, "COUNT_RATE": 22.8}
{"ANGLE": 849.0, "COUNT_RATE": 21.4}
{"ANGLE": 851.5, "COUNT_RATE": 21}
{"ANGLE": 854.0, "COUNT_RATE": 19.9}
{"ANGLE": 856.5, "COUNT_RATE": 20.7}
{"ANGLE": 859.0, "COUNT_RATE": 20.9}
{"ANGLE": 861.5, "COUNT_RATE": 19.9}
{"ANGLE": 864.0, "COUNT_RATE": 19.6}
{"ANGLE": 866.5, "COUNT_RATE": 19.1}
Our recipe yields 0.06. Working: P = 0.04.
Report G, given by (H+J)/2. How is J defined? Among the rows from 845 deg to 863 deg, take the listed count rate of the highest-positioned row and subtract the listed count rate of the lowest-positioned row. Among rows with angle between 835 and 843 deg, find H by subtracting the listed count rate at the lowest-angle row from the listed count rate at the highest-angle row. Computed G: -0.4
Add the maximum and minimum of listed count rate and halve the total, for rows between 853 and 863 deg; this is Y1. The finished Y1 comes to 20.4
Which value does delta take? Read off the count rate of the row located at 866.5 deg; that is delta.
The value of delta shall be 19.1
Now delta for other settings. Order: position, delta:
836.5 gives 18.9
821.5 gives 18.8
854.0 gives 19.9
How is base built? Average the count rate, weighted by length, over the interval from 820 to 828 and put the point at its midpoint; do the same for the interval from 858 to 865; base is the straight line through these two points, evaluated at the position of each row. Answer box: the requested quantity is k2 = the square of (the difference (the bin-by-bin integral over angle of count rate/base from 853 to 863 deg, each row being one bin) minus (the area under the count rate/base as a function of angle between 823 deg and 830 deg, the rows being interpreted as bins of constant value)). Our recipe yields 10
